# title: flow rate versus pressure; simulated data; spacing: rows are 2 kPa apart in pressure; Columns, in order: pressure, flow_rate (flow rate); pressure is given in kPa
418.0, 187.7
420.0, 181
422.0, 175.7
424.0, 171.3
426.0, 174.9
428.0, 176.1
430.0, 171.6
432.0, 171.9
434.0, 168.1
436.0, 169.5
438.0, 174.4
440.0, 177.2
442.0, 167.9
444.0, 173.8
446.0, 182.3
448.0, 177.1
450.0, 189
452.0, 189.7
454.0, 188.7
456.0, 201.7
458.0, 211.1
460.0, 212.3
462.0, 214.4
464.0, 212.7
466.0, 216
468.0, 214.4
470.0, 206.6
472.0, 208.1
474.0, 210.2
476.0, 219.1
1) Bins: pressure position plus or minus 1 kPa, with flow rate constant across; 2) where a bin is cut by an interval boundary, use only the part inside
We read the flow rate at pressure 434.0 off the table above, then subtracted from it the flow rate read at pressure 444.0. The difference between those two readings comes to -6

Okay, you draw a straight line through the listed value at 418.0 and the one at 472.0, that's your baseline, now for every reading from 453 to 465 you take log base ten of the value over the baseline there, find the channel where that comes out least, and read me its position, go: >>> 454.0 kPa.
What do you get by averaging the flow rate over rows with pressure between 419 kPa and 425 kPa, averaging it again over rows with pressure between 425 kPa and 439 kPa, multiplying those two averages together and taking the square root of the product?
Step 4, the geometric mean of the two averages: 174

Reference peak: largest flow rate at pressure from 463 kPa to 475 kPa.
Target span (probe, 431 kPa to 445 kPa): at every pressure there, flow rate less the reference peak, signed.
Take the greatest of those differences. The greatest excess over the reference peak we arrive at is -39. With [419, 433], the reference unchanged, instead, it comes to -35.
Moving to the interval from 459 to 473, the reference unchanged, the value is 0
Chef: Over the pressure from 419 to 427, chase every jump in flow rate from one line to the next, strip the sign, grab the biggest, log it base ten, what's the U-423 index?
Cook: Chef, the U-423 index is 0.72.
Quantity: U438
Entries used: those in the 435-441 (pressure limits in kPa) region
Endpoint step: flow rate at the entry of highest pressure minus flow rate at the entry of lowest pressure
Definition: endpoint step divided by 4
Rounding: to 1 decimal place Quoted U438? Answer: 1.9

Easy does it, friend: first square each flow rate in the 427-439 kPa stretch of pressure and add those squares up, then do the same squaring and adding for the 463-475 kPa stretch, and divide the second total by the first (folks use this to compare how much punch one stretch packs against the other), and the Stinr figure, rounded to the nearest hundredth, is 1.51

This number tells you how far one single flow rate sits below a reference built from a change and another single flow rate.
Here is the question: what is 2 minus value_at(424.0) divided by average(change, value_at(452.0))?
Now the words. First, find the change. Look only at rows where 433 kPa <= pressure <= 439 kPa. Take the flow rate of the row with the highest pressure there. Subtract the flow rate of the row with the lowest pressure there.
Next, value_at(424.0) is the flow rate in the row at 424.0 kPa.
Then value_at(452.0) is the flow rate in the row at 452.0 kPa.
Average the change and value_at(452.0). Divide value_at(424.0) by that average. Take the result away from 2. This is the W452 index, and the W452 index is 0.25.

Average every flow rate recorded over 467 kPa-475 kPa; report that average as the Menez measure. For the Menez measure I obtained 210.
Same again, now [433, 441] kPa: 172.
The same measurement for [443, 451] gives 181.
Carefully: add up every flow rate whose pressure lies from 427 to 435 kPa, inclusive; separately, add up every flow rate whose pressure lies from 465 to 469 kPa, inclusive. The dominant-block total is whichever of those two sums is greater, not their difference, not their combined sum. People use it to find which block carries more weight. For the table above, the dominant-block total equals 688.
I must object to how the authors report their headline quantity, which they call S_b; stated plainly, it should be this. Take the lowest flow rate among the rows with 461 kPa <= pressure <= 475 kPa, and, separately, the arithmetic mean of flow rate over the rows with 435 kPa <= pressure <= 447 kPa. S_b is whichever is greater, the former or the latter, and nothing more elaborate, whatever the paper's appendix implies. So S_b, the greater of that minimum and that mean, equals 207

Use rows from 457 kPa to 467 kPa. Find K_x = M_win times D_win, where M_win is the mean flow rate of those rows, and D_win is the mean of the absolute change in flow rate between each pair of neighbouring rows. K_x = 443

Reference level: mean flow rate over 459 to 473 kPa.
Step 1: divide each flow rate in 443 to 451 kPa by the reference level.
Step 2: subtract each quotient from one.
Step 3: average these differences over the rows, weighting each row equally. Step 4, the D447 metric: 0.15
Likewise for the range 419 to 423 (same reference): 0.16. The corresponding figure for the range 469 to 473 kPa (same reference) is 0.02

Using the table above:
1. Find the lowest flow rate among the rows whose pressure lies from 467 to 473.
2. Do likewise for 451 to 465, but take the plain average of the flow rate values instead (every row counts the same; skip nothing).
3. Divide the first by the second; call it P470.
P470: 1.01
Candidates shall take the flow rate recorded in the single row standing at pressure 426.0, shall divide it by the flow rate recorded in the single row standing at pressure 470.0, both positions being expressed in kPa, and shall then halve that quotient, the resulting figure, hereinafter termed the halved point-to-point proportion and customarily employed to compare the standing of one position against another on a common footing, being 0.42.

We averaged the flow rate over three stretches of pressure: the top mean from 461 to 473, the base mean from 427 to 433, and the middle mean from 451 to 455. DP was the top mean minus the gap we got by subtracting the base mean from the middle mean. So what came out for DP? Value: 196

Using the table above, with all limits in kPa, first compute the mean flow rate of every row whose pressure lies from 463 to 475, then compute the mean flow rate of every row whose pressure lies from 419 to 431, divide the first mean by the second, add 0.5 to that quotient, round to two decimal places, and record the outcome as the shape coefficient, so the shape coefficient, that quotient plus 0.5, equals 1.71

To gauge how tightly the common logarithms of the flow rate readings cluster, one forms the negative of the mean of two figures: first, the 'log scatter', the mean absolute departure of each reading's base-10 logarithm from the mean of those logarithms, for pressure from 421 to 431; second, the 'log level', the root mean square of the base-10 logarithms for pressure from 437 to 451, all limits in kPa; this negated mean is -1.13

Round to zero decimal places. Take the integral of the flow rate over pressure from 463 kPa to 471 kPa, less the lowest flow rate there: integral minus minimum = 1493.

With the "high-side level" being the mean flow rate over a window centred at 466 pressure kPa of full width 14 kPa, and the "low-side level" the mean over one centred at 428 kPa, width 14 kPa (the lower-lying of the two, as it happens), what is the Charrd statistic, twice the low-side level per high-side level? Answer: 1.63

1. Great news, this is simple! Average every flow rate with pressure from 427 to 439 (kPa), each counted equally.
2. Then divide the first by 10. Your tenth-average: 17.2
